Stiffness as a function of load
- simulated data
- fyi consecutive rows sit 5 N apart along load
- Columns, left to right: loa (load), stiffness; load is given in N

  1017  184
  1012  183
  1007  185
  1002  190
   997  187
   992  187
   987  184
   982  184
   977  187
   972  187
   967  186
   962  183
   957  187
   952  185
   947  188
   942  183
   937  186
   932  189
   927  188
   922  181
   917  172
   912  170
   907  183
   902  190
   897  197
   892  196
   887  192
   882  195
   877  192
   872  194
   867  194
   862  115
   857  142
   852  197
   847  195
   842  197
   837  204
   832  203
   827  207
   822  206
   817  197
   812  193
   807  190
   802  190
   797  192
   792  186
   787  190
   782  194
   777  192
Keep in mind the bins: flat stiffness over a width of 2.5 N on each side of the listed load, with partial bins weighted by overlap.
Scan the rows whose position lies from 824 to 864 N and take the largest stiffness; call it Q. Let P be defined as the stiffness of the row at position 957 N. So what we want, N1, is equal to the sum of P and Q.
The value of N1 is 394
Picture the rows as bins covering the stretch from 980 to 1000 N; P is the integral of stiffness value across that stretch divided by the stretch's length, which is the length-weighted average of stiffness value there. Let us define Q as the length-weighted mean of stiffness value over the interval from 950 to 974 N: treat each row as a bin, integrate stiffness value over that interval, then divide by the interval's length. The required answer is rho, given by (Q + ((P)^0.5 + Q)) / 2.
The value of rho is 192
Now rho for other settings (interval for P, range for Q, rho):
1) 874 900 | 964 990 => 193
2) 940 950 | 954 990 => 192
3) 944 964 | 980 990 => 191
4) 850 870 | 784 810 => 196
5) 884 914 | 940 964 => 192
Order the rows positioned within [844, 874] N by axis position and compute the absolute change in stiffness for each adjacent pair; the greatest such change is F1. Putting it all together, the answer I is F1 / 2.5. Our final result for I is 31.6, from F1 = 79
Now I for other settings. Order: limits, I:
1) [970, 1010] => 2.0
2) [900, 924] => 5.2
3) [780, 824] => 3.6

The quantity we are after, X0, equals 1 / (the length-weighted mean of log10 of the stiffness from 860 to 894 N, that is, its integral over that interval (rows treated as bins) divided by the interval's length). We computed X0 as 0.443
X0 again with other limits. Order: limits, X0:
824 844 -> 0.433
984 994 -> 0.441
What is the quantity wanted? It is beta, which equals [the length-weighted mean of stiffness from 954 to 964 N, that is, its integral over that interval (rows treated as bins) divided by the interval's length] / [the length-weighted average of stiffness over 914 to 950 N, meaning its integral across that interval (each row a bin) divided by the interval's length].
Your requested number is 1.01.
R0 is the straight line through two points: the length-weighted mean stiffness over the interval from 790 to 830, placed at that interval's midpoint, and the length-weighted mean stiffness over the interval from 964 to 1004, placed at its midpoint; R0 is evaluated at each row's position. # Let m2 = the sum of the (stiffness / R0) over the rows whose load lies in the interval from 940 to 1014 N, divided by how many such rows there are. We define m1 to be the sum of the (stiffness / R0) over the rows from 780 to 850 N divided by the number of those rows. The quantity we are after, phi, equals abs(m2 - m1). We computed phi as 0.010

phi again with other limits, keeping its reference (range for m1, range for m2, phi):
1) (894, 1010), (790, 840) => 0.024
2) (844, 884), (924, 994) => 0.067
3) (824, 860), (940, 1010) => 0.003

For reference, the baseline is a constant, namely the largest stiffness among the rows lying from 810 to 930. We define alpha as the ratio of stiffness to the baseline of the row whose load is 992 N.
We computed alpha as 0.90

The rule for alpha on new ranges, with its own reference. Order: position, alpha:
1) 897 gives 0.95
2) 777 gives 0.93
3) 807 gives 0.92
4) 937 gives 0.90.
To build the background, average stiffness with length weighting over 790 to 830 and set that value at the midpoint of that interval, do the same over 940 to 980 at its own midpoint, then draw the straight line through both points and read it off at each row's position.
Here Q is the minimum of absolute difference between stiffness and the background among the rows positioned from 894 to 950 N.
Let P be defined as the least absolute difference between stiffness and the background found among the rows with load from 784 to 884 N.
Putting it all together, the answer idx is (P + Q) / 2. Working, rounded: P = 0.94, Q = 0.1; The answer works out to 0.5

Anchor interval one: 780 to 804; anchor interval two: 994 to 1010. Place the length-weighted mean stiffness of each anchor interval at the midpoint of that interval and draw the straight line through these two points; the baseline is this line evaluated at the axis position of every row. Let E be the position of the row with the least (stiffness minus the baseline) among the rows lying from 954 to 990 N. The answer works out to 962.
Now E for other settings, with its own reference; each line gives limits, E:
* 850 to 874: 862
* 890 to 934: 912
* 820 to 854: 847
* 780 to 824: 792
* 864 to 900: 877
